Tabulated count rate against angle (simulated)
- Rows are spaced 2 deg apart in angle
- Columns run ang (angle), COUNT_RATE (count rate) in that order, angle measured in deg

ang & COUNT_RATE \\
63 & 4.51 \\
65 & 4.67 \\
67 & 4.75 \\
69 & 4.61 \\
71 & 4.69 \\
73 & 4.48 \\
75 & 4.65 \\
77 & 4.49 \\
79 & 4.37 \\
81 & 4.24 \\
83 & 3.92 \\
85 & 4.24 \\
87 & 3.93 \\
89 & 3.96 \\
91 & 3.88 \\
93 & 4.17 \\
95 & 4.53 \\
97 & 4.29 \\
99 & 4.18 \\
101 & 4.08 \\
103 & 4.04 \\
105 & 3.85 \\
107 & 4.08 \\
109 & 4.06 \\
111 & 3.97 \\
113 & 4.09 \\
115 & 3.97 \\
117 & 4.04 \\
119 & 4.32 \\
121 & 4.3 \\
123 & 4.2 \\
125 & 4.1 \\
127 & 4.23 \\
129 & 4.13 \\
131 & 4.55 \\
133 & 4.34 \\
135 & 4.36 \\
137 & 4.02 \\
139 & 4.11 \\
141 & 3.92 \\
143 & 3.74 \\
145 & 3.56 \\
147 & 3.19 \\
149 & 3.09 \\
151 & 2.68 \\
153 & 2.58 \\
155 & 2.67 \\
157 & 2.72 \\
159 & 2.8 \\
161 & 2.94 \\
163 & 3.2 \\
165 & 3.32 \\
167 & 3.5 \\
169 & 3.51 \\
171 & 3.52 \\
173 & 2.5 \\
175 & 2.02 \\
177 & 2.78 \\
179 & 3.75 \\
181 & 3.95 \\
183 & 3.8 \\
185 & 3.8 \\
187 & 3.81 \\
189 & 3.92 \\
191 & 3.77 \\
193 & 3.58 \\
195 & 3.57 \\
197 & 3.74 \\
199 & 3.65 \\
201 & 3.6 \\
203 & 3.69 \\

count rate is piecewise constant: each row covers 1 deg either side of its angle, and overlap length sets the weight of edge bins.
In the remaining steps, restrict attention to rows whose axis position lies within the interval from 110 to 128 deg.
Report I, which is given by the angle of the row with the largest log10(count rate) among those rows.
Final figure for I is 119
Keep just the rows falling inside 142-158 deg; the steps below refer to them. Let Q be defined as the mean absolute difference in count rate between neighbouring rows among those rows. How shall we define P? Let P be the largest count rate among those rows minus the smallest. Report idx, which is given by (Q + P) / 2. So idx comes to 0.67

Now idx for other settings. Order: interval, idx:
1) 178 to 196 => 0.24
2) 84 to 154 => 1.07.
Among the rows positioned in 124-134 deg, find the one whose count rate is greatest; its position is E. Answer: 131 deg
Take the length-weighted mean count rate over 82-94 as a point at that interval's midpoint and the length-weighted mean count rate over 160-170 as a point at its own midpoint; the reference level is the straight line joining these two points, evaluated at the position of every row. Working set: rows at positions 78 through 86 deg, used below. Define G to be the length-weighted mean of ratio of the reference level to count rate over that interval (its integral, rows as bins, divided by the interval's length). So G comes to 0.97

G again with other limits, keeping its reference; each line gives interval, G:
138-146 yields 0.92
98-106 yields 0.96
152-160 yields 1.26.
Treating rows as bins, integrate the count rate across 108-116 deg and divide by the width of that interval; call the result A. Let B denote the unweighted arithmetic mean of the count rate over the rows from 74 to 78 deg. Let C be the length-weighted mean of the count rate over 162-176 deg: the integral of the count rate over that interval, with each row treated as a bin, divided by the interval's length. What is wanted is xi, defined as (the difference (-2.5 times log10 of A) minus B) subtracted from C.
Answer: 9.2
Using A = 4.0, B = 4.6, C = 3.08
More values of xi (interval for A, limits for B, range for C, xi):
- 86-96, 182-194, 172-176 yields 7.6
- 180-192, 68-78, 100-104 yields 10.1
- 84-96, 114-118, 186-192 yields 9.4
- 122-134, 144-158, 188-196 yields 8.2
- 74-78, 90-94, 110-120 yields 9.8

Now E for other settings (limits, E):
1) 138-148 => 139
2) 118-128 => 119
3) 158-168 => 167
